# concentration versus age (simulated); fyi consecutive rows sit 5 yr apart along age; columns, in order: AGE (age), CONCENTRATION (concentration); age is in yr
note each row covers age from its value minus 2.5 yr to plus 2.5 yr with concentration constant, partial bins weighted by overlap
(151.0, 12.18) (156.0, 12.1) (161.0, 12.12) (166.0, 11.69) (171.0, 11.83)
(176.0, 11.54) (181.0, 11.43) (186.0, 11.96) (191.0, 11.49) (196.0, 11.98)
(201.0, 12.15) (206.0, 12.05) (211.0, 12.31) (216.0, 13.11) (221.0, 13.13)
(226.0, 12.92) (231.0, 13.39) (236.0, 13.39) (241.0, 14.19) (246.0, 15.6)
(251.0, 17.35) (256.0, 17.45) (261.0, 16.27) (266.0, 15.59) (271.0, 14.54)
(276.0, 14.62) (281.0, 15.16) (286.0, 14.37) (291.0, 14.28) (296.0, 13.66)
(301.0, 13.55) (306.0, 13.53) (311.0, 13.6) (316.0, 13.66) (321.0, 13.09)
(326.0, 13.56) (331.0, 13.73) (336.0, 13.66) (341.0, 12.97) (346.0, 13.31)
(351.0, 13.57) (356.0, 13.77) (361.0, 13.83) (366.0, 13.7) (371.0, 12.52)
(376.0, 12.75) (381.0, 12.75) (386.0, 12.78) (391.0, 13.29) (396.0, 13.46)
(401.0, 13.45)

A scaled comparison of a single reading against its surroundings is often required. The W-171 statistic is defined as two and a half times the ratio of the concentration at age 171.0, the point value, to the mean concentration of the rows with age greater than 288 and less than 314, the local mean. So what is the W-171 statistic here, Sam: 2.2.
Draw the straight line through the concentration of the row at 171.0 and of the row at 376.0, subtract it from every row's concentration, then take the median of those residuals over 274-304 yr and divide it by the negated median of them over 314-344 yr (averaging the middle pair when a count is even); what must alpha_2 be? -1.9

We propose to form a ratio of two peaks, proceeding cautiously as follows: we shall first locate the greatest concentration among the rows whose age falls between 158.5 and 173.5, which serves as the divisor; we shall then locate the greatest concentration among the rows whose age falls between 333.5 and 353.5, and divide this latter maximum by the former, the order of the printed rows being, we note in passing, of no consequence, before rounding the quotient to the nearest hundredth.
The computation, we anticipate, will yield 1.13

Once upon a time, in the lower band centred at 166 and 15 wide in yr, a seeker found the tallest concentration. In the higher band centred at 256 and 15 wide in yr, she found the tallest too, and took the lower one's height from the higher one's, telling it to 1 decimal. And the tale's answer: 5.3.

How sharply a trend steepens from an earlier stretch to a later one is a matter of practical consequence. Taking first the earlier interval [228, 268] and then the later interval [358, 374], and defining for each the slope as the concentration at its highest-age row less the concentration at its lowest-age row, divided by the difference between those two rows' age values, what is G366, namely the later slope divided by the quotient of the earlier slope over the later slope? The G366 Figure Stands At 0.27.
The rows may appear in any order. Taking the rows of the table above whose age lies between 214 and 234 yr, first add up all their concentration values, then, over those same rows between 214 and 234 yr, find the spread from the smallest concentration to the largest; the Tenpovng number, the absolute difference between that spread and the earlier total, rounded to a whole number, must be 52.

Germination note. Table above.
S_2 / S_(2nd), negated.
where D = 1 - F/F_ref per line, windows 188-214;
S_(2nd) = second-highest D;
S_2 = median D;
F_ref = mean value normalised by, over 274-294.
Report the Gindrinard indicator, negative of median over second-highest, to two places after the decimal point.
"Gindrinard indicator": -0.97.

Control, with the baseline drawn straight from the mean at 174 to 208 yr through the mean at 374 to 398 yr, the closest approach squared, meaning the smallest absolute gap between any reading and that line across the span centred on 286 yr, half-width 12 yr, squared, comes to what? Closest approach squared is 1.5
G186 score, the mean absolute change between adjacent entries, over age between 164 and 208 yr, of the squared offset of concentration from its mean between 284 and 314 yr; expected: 1.2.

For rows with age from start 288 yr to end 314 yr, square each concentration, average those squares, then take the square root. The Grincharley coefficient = 13.7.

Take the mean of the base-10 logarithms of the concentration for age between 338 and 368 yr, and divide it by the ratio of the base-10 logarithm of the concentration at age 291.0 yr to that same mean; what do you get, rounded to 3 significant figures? 1.11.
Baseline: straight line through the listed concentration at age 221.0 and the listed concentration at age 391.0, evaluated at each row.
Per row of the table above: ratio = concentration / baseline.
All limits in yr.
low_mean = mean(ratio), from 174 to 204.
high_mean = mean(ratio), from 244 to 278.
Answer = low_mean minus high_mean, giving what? -0.31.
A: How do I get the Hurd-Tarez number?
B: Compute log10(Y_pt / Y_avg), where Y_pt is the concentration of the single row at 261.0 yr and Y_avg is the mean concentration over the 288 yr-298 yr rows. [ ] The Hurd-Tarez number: 0.07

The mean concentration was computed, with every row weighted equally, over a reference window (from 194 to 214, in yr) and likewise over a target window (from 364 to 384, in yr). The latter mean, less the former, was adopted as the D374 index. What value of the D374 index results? 0.8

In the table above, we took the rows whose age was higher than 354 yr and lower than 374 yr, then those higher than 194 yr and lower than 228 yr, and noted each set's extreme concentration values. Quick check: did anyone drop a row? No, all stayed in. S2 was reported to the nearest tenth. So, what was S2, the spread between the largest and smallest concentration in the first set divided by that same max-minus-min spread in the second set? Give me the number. 1.1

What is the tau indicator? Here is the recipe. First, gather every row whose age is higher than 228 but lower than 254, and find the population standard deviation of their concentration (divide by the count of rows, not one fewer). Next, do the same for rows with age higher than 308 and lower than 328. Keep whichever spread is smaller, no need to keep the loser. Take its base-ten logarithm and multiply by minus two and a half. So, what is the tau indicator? 1.61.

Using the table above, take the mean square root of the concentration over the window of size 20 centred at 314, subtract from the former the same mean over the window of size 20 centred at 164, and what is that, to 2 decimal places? 0.22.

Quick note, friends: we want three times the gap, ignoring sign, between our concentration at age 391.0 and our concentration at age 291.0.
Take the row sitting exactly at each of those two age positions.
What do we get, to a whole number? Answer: 3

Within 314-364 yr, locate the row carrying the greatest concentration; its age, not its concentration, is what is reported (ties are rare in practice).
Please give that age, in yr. 361.0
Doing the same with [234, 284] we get 256.0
